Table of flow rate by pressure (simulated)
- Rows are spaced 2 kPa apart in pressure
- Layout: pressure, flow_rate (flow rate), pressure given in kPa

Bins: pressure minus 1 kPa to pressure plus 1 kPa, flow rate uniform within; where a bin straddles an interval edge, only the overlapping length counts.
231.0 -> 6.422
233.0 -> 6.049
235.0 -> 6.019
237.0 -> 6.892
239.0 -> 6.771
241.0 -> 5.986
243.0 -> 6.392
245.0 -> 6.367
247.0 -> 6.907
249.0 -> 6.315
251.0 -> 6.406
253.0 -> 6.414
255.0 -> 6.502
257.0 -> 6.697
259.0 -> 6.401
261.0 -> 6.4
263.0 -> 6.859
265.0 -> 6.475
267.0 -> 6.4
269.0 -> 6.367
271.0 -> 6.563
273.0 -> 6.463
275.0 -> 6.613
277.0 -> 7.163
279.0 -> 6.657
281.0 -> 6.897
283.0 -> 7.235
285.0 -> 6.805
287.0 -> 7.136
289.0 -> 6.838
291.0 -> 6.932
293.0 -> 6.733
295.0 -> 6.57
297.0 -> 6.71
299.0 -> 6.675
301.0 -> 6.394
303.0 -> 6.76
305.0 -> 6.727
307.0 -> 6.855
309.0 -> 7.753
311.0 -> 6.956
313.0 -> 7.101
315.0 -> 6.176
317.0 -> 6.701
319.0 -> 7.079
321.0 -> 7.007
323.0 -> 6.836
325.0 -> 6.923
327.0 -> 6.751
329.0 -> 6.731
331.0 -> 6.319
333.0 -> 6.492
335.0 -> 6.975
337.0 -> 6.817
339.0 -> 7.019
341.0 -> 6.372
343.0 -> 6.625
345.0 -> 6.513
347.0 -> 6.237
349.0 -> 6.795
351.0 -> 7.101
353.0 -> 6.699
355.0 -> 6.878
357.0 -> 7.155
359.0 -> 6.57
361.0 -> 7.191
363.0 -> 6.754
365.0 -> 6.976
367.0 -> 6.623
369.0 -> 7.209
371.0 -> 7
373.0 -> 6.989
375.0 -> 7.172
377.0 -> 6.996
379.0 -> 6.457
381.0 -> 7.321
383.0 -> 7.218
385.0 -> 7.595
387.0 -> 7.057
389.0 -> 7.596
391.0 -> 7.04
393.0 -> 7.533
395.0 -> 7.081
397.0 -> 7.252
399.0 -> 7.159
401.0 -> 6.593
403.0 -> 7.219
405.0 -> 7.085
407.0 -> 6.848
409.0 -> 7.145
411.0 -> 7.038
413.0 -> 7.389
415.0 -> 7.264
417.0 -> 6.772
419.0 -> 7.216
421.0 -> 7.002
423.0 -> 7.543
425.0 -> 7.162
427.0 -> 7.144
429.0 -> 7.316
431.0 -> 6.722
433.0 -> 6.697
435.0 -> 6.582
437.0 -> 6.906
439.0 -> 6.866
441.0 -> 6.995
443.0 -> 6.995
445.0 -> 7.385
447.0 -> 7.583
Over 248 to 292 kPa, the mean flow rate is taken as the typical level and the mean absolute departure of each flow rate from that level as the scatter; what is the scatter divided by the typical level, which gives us 0.0357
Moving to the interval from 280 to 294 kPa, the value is 0.0203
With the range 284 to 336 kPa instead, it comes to 0.0308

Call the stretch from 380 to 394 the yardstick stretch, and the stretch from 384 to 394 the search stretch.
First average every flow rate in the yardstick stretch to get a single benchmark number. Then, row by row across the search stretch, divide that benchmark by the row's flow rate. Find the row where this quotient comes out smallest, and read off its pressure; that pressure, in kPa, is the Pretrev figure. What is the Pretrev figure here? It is 389.0 kPa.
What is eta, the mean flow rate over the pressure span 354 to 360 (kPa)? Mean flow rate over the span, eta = 6.87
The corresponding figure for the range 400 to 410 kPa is 6.98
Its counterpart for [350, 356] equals 6.89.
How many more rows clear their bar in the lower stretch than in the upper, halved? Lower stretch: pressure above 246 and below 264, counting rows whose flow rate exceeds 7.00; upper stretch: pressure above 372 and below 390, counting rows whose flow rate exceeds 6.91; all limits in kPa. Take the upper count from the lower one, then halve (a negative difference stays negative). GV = -4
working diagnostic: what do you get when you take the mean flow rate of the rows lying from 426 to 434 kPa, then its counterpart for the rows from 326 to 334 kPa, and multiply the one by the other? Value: 45.8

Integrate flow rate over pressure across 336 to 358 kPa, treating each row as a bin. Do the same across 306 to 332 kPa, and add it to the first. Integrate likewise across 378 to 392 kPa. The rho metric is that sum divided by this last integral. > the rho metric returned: 3.2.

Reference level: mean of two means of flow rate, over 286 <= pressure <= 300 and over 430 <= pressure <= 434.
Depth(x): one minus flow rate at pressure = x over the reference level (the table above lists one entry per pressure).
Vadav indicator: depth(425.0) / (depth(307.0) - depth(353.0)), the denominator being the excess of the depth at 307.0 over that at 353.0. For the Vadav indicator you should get 2.6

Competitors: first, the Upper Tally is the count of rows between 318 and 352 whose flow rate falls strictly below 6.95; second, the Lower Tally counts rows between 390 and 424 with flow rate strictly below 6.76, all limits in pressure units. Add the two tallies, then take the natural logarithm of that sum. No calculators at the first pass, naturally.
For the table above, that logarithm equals 2.56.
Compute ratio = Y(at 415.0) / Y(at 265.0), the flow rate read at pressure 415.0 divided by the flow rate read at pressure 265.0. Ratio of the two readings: 1.12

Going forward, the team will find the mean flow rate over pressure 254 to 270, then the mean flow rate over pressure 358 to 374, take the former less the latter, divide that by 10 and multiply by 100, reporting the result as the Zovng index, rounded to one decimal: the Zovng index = -4.0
